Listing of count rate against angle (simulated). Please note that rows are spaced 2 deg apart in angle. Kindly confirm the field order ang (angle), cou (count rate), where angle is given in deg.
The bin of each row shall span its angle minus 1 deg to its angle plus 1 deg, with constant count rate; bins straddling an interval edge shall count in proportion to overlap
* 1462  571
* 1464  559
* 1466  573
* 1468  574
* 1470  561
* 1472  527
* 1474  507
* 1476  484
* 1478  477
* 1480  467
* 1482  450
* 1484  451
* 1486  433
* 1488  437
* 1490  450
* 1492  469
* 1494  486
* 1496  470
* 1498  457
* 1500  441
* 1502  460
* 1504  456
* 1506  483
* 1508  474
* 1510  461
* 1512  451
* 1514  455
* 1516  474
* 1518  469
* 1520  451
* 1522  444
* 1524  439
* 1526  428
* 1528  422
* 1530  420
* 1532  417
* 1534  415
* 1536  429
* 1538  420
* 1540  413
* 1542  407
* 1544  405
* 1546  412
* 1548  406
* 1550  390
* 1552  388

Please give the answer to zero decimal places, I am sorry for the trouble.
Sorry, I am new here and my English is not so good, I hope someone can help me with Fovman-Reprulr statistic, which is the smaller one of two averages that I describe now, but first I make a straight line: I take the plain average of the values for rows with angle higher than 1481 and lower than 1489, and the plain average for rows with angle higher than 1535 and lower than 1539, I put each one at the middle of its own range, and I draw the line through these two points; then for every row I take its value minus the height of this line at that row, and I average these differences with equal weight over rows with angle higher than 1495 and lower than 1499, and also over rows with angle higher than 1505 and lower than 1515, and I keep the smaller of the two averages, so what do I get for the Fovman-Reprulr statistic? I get 25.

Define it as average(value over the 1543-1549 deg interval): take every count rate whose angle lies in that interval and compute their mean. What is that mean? 408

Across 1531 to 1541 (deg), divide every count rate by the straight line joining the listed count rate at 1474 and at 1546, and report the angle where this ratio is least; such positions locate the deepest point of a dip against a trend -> 1532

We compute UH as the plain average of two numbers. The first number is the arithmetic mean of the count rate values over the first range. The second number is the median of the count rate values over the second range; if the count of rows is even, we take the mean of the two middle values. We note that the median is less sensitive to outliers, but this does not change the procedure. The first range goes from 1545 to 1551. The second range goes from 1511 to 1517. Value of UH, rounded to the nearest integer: 429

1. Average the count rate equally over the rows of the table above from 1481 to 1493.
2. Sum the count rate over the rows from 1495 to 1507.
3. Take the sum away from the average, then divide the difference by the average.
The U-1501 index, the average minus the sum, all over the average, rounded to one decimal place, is -5.2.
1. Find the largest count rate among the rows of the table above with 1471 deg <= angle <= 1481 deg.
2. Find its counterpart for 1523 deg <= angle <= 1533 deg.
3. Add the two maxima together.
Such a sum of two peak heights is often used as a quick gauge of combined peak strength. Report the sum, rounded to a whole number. 966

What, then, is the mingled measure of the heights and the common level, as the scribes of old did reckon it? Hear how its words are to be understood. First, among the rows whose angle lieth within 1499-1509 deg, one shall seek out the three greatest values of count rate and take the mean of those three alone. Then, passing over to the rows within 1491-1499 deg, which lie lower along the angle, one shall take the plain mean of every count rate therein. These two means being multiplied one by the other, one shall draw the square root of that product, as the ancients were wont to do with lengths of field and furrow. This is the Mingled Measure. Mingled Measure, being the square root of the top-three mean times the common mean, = 471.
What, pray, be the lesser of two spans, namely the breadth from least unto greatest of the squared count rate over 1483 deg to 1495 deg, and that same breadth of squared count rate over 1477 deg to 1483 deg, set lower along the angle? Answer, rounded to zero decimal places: 25029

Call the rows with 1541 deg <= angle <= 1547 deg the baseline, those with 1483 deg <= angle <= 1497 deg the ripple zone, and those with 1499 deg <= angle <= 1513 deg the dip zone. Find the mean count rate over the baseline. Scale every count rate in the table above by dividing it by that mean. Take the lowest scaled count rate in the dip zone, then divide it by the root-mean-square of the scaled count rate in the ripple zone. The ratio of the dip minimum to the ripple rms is 0.97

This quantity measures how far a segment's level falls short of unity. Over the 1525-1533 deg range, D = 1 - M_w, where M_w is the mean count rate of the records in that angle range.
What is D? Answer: -421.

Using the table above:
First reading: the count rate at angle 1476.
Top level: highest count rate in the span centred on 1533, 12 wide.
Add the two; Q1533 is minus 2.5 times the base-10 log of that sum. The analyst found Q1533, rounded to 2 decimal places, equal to -7.40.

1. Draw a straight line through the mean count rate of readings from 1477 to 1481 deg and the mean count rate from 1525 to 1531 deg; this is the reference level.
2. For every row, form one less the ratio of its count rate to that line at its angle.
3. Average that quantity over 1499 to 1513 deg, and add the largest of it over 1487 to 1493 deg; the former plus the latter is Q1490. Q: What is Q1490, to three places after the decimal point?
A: 0.021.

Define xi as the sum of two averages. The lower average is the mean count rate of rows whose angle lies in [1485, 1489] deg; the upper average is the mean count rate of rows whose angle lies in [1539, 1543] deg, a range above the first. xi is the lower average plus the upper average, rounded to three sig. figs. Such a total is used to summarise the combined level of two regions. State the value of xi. 845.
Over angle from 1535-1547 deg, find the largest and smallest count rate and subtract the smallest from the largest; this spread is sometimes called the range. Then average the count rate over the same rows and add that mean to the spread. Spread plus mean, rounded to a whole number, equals 438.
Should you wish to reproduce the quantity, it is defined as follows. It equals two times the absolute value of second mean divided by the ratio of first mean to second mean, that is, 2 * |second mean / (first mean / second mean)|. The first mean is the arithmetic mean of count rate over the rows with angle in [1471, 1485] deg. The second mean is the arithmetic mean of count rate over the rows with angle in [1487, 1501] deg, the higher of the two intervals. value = 875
